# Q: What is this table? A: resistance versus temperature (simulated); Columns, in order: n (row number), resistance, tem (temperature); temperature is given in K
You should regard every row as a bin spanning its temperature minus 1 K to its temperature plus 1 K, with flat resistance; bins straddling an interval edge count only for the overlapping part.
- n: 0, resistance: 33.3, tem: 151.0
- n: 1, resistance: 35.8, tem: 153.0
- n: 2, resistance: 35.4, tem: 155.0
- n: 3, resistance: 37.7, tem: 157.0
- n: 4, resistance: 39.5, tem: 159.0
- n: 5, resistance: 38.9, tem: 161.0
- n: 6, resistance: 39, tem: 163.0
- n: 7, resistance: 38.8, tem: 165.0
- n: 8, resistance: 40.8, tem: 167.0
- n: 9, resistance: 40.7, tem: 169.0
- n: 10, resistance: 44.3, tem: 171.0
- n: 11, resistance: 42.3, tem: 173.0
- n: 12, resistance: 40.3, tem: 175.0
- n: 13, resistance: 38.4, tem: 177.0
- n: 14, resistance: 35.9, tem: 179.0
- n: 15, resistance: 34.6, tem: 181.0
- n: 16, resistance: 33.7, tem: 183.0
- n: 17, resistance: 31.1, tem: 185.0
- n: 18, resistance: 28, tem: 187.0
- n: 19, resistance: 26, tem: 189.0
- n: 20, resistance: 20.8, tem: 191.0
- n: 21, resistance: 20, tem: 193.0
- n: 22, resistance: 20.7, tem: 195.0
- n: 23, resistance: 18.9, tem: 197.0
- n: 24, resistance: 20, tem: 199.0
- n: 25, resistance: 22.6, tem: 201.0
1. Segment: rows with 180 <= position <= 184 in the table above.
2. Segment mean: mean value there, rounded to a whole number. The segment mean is 34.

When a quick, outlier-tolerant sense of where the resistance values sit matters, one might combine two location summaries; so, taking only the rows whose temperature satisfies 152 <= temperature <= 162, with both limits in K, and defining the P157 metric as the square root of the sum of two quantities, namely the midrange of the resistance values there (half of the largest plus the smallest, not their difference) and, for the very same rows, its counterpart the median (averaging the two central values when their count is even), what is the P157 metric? 8.67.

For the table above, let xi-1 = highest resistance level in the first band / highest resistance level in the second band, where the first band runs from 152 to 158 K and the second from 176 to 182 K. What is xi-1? 0.98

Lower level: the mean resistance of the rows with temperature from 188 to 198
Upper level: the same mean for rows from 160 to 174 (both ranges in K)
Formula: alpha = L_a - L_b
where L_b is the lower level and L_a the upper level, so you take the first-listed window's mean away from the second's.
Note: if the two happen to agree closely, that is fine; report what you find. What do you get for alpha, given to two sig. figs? 19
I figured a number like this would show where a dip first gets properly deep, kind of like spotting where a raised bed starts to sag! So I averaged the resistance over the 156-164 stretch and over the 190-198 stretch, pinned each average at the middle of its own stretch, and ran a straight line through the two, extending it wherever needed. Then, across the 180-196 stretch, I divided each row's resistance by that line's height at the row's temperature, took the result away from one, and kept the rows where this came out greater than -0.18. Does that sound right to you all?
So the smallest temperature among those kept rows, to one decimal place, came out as 187.0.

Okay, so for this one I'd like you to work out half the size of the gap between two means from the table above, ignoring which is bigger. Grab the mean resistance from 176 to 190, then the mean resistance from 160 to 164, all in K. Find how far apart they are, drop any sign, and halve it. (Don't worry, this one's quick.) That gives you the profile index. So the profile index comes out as 3.2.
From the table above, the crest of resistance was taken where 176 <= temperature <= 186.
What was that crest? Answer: 38.4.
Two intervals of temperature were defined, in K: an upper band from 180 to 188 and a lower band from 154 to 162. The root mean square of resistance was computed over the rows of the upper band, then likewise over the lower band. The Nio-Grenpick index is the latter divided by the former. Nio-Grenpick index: 1.2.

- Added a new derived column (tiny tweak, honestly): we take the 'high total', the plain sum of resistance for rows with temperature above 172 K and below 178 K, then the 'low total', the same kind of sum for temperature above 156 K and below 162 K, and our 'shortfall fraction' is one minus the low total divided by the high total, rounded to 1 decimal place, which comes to 0.0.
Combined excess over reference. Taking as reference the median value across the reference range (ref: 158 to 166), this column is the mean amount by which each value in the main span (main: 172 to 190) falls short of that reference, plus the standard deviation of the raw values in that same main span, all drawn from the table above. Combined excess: 10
